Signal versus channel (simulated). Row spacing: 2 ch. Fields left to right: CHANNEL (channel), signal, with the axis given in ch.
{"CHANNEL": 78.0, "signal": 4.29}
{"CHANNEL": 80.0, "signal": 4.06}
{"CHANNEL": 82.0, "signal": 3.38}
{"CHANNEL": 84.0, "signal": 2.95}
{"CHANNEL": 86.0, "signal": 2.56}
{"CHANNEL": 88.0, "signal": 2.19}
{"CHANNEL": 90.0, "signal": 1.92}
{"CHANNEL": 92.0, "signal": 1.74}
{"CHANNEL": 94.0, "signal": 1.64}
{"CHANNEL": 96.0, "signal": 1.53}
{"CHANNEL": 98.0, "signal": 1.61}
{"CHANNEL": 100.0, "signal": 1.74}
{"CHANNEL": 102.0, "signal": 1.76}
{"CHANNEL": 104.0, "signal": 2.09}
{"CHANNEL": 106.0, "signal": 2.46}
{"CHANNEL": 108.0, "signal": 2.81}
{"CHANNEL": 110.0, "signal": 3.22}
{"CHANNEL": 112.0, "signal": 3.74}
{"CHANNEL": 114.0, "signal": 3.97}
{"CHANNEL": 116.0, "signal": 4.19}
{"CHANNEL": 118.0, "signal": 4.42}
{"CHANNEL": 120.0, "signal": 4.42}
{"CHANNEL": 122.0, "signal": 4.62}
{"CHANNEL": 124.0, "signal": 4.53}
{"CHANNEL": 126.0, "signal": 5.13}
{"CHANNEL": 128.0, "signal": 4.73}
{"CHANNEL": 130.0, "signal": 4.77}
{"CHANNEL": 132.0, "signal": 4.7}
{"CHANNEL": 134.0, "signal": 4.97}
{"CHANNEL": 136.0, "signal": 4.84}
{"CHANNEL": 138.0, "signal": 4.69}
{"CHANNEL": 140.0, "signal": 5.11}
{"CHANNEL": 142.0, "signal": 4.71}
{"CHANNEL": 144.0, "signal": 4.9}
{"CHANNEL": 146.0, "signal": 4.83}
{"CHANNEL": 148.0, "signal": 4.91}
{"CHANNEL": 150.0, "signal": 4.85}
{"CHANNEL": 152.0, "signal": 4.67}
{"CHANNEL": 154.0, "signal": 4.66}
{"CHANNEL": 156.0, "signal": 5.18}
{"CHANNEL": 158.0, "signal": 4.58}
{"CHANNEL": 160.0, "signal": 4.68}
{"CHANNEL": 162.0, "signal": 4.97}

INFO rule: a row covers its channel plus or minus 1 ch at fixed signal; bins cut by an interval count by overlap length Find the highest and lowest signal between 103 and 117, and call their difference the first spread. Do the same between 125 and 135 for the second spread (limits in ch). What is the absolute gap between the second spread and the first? 1.7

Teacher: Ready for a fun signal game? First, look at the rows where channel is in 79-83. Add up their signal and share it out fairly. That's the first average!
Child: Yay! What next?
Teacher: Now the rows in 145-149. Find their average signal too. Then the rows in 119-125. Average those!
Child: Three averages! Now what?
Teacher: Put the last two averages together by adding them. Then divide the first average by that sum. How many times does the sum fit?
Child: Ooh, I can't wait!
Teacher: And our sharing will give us 0.40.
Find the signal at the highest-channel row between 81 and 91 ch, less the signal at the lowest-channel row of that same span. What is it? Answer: -1.5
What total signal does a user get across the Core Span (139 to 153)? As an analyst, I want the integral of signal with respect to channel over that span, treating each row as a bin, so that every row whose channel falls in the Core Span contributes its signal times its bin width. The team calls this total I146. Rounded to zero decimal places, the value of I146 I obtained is 68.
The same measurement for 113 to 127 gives 63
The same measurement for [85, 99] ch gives 26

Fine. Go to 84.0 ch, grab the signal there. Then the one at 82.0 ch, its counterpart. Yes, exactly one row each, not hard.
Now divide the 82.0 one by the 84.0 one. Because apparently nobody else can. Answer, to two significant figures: 1.1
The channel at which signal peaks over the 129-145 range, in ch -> 140.0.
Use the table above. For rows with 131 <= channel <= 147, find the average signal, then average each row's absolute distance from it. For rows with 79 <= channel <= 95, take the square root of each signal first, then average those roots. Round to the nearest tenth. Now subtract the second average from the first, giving -1.5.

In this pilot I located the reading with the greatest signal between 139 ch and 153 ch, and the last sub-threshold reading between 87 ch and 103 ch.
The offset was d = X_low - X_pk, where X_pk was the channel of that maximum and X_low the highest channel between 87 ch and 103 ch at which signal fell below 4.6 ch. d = -38 ch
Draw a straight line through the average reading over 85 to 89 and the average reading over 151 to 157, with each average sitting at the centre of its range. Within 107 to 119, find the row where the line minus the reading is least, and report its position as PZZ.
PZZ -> 118.0 ch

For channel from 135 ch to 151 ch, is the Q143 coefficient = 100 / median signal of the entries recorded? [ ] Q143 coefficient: 21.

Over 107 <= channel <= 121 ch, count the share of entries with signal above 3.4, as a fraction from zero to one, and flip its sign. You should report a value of -0.71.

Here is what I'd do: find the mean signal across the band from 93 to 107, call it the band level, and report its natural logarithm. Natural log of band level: 0.61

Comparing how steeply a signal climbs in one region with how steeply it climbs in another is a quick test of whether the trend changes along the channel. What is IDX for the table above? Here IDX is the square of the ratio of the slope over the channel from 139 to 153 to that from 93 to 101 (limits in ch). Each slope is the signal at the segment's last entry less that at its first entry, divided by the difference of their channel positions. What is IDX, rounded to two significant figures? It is 4.8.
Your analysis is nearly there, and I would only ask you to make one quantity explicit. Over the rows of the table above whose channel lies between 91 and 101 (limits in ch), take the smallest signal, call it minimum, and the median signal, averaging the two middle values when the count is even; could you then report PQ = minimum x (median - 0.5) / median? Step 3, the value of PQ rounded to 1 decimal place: 1.1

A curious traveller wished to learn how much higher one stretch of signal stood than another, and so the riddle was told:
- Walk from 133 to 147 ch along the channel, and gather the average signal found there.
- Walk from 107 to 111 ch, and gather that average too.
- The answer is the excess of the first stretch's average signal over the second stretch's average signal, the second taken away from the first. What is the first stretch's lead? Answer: 1.8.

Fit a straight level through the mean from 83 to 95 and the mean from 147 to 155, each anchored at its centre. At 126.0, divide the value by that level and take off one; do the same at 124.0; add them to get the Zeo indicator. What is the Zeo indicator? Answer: 0.62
